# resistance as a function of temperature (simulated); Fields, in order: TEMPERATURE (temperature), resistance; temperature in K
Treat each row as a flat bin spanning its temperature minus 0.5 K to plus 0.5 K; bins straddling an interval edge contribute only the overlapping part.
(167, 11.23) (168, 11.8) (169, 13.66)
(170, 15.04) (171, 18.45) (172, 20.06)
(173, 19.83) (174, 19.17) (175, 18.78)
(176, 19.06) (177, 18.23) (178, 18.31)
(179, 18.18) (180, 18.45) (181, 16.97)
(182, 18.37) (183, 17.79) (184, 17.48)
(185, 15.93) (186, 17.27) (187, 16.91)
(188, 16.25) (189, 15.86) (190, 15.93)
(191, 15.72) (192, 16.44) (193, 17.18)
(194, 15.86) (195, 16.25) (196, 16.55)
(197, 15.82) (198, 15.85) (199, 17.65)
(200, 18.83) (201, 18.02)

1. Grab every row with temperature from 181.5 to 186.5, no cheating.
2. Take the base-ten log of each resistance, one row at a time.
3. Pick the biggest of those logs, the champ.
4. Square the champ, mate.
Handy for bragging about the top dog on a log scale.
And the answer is 1.60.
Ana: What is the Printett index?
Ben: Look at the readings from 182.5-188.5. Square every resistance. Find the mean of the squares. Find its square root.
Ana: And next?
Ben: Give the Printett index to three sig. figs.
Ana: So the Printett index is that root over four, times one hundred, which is 424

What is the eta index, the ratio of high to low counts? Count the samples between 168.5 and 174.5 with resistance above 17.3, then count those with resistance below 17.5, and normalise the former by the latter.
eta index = 2.0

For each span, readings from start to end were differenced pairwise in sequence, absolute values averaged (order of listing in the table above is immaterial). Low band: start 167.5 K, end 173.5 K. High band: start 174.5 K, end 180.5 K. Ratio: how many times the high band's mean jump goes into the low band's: 5.3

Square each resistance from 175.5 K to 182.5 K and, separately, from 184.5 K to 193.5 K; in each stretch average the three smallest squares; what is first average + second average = 568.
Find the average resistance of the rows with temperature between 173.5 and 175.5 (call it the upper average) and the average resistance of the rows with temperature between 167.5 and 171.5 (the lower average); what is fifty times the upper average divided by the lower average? 64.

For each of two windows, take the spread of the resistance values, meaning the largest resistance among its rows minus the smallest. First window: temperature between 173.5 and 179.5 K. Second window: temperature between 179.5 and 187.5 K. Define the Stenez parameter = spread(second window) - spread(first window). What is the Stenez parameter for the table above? 2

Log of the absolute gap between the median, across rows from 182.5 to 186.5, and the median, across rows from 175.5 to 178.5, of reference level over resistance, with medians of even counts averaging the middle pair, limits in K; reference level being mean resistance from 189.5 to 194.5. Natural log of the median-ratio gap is -3.04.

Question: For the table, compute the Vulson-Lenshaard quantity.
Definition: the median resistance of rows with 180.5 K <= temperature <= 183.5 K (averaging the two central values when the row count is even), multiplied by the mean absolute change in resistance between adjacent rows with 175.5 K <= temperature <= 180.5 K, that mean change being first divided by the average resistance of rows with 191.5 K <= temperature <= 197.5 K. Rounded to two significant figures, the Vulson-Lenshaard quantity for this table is 0.36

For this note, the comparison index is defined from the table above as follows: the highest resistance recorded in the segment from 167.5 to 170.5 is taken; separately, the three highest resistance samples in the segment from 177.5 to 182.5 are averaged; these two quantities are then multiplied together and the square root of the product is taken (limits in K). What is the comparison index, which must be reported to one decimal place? 16.6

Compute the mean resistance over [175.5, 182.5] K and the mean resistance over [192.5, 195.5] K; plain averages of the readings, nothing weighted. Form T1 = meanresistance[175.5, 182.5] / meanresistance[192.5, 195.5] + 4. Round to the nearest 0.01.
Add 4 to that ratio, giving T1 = 5.11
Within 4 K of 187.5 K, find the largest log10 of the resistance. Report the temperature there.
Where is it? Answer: 184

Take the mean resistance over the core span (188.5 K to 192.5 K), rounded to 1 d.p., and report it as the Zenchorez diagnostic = 16.0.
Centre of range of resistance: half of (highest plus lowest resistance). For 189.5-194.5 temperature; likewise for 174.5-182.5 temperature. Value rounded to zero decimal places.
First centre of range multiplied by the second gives 296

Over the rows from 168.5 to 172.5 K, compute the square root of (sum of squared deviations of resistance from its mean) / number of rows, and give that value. 2.6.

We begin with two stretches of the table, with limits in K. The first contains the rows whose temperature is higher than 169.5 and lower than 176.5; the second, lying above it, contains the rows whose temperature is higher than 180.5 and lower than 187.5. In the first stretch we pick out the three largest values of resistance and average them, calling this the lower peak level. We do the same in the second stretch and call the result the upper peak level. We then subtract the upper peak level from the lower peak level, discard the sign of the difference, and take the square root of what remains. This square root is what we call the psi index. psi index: 1.34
